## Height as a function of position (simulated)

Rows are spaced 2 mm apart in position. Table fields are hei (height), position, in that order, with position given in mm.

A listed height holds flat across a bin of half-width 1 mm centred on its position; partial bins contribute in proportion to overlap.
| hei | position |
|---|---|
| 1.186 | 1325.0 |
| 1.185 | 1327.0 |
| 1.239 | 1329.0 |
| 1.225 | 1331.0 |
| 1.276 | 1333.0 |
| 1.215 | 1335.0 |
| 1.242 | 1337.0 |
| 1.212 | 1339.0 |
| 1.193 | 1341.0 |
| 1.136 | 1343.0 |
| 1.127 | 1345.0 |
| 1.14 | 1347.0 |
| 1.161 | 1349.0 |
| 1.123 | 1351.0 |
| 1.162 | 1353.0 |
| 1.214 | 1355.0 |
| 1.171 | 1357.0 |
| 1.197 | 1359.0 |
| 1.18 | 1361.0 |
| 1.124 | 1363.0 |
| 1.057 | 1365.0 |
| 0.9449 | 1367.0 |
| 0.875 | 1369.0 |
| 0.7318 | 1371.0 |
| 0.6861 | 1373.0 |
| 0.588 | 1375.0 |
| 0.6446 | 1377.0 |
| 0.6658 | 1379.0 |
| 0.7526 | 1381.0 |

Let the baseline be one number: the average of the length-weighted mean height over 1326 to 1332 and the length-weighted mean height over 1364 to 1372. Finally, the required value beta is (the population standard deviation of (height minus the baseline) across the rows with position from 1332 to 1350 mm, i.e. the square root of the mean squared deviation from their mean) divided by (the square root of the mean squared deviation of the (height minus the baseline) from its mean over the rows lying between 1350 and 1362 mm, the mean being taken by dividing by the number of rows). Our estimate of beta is 1.7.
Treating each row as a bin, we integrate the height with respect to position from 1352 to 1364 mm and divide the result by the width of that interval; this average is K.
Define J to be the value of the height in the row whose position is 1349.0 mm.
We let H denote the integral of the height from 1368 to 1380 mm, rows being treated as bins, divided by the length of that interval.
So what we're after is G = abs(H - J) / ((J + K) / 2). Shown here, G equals 0.40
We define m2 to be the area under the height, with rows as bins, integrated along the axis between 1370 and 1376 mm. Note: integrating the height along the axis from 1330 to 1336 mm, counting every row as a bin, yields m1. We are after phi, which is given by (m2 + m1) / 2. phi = 5.7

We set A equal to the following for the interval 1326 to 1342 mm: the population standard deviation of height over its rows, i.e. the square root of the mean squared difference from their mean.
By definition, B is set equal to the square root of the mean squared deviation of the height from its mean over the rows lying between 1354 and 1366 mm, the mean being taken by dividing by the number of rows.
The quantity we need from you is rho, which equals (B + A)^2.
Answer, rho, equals 0.006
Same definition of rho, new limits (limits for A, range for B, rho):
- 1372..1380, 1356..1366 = 0.008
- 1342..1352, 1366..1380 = 0.018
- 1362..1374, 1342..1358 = 0.035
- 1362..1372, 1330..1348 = 0.035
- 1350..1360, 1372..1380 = 0.005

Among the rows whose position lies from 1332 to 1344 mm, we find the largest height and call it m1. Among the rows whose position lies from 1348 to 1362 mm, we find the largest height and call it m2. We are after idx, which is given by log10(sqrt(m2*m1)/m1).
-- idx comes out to -0.011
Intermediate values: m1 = 1.276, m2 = 1.214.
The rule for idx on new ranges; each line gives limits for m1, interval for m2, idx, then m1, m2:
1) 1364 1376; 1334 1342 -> 0.035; 1.057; 1.242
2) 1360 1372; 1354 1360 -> 0.006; 1.18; 1.214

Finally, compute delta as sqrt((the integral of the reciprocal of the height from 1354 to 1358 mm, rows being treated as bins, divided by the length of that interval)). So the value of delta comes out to 0.92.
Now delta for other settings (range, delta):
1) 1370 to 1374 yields 1.19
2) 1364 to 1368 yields 1.00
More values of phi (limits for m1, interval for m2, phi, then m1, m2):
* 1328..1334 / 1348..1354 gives 7.2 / 7.48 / 7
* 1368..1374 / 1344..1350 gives 5.7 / 4.59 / 7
